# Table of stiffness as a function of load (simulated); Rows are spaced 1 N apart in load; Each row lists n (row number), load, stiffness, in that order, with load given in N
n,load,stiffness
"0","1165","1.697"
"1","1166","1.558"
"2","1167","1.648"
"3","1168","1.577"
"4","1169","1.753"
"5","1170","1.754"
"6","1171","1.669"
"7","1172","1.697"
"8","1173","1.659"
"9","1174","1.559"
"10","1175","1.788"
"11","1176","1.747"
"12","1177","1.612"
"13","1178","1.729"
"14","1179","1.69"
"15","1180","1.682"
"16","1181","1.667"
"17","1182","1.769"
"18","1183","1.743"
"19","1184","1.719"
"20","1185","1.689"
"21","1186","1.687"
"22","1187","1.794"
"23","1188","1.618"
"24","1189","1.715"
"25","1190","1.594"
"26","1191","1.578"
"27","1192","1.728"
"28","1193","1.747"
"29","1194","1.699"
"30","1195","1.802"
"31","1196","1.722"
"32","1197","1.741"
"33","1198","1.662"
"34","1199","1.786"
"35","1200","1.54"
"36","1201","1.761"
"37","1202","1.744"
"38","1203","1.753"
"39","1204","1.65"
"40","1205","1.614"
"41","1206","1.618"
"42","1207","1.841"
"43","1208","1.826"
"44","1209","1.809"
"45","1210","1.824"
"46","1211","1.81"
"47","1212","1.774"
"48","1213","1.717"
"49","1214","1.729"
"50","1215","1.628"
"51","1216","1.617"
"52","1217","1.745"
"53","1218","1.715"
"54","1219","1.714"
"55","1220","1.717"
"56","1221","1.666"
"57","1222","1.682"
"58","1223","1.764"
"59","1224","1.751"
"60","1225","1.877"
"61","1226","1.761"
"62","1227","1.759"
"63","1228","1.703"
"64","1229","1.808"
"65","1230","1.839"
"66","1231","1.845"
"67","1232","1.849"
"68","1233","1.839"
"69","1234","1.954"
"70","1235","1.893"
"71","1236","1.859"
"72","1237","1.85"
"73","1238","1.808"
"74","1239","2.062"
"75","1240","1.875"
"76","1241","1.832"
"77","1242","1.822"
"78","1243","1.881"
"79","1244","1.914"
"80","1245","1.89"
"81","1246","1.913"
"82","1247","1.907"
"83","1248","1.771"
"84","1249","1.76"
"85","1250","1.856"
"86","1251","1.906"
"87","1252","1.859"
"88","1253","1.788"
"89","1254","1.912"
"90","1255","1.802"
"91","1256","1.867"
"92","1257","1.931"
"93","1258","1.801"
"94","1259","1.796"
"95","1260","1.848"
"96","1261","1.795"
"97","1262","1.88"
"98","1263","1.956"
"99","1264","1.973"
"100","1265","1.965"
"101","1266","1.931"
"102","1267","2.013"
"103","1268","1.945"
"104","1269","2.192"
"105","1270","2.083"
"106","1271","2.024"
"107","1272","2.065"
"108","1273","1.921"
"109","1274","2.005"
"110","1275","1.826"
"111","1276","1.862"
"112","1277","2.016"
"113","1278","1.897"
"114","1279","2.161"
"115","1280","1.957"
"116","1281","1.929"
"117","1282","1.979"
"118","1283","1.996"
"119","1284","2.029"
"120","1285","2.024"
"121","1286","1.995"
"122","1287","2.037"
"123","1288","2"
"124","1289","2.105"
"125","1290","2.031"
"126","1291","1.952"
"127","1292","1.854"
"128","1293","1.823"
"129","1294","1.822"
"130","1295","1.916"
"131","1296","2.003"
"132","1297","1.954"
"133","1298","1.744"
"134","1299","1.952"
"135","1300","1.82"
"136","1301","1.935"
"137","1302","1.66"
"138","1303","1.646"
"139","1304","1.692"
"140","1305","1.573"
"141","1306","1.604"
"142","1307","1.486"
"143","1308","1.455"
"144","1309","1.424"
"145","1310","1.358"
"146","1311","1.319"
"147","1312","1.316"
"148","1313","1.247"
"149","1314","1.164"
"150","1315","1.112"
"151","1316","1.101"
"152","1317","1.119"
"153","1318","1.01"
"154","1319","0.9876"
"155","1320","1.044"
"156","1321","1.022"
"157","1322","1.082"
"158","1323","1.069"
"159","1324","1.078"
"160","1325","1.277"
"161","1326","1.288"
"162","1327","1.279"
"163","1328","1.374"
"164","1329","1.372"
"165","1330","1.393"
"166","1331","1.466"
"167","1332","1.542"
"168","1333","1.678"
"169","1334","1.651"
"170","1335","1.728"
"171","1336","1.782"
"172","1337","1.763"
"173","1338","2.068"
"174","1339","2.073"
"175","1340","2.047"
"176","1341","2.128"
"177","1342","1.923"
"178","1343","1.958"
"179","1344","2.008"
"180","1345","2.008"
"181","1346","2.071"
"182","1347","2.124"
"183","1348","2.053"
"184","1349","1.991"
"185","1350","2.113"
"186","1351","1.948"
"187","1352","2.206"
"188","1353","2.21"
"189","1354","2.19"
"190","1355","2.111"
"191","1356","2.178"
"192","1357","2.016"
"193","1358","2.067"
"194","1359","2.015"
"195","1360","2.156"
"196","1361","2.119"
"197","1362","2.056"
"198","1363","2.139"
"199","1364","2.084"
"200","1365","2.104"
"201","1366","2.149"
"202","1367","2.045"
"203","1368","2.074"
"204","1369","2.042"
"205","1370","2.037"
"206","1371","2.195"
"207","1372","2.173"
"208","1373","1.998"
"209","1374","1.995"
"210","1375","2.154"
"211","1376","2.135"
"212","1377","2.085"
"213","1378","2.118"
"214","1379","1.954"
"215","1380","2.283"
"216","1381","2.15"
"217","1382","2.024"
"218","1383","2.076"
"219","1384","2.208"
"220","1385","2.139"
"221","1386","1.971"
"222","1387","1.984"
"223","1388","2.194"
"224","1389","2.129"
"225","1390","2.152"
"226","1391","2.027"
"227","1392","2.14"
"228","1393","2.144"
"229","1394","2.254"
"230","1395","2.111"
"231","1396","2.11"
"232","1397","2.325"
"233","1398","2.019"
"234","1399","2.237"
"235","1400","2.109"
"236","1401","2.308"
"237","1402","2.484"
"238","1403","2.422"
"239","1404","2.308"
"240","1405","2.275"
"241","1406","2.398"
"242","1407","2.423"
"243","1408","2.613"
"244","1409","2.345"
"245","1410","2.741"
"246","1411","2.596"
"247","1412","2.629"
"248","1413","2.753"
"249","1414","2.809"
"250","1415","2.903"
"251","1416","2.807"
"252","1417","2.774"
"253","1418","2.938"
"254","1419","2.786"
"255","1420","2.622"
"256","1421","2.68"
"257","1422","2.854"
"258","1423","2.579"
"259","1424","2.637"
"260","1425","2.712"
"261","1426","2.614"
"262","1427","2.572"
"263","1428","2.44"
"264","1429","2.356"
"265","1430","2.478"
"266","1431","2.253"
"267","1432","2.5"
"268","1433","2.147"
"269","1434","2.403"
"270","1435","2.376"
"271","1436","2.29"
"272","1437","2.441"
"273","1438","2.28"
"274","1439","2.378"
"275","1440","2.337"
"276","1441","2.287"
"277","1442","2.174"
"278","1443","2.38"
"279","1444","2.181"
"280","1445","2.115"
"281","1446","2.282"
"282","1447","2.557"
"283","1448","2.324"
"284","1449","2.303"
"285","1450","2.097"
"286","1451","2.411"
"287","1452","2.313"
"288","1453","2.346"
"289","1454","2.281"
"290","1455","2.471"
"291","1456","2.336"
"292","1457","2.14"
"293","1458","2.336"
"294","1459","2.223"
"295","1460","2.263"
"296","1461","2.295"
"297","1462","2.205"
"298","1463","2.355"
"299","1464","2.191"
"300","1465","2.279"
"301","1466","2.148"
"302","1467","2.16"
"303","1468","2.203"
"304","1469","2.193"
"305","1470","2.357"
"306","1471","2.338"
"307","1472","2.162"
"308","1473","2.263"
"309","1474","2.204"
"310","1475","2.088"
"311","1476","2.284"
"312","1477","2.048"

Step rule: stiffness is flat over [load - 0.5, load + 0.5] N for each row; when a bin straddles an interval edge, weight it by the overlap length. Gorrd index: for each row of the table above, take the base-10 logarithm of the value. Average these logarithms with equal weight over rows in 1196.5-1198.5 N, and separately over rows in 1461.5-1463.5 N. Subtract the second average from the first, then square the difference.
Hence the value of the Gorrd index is 0.0161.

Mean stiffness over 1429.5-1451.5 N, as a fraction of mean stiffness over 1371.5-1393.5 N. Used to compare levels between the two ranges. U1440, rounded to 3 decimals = 1.103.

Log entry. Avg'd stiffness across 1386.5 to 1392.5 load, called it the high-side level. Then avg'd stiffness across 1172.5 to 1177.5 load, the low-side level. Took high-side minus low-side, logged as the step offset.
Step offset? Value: 0.4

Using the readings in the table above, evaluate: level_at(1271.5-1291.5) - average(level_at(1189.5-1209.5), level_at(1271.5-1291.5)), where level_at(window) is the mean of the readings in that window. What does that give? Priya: 0.14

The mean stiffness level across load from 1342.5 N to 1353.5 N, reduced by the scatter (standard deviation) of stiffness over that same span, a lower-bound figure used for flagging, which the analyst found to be 2.0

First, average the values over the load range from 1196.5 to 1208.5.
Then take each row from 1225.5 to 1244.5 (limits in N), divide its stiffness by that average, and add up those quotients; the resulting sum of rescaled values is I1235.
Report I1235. 21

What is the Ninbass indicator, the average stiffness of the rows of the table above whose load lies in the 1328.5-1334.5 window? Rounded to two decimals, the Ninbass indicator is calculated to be 1.52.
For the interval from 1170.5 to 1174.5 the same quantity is 1.65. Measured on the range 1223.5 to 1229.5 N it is 1.78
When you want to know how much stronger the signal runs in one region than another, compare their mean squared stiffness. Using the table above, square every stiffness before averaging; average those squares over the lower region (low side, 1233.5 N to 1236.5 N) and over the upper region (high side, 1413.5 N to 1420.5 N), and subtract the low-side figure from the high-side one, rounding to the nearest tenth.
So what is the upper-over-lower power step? 4.3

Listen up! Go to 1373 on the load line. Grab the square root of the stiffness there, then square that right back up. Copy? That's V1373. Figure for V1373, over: 2.00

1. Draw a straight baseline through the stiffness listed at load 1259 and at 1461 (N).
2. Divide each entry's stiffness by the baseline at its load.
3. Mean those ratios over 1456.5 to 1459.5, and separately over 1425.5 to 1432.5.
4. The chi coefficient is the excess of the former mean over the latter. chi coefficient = -0.13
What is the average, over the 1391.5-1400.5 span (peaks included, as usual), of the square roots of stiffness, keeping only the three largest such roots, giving 1.51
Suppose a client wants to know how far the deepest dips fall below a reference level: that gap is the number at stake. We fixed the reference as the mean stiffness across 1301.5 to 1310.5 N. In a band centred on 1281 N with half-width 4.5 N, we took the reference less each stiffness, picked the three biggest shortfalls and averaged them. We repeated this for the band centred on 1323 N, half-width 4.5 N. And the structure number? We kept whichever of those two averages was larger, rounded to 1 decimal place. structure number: 0.5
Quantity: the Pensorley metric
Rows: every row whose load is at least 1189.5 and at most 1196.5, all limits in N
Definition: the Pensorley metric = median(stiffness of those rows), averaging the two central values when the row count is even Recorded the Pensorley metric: 1.7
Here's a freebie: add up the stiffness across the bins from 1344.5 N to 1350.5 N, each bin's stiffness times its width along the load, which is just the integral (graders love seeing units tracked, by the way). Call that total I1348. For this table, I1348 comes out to 12.4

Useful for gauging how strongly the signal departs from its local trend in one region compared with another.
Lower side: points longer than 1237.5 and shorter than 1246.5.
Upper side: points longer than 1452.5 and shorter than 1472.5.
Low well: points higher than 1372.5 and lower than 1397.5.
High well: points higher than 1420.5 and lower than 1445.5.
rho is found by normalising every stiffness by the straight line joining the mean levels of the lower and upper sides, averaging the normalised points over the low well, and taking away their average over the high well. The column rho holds -0.10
